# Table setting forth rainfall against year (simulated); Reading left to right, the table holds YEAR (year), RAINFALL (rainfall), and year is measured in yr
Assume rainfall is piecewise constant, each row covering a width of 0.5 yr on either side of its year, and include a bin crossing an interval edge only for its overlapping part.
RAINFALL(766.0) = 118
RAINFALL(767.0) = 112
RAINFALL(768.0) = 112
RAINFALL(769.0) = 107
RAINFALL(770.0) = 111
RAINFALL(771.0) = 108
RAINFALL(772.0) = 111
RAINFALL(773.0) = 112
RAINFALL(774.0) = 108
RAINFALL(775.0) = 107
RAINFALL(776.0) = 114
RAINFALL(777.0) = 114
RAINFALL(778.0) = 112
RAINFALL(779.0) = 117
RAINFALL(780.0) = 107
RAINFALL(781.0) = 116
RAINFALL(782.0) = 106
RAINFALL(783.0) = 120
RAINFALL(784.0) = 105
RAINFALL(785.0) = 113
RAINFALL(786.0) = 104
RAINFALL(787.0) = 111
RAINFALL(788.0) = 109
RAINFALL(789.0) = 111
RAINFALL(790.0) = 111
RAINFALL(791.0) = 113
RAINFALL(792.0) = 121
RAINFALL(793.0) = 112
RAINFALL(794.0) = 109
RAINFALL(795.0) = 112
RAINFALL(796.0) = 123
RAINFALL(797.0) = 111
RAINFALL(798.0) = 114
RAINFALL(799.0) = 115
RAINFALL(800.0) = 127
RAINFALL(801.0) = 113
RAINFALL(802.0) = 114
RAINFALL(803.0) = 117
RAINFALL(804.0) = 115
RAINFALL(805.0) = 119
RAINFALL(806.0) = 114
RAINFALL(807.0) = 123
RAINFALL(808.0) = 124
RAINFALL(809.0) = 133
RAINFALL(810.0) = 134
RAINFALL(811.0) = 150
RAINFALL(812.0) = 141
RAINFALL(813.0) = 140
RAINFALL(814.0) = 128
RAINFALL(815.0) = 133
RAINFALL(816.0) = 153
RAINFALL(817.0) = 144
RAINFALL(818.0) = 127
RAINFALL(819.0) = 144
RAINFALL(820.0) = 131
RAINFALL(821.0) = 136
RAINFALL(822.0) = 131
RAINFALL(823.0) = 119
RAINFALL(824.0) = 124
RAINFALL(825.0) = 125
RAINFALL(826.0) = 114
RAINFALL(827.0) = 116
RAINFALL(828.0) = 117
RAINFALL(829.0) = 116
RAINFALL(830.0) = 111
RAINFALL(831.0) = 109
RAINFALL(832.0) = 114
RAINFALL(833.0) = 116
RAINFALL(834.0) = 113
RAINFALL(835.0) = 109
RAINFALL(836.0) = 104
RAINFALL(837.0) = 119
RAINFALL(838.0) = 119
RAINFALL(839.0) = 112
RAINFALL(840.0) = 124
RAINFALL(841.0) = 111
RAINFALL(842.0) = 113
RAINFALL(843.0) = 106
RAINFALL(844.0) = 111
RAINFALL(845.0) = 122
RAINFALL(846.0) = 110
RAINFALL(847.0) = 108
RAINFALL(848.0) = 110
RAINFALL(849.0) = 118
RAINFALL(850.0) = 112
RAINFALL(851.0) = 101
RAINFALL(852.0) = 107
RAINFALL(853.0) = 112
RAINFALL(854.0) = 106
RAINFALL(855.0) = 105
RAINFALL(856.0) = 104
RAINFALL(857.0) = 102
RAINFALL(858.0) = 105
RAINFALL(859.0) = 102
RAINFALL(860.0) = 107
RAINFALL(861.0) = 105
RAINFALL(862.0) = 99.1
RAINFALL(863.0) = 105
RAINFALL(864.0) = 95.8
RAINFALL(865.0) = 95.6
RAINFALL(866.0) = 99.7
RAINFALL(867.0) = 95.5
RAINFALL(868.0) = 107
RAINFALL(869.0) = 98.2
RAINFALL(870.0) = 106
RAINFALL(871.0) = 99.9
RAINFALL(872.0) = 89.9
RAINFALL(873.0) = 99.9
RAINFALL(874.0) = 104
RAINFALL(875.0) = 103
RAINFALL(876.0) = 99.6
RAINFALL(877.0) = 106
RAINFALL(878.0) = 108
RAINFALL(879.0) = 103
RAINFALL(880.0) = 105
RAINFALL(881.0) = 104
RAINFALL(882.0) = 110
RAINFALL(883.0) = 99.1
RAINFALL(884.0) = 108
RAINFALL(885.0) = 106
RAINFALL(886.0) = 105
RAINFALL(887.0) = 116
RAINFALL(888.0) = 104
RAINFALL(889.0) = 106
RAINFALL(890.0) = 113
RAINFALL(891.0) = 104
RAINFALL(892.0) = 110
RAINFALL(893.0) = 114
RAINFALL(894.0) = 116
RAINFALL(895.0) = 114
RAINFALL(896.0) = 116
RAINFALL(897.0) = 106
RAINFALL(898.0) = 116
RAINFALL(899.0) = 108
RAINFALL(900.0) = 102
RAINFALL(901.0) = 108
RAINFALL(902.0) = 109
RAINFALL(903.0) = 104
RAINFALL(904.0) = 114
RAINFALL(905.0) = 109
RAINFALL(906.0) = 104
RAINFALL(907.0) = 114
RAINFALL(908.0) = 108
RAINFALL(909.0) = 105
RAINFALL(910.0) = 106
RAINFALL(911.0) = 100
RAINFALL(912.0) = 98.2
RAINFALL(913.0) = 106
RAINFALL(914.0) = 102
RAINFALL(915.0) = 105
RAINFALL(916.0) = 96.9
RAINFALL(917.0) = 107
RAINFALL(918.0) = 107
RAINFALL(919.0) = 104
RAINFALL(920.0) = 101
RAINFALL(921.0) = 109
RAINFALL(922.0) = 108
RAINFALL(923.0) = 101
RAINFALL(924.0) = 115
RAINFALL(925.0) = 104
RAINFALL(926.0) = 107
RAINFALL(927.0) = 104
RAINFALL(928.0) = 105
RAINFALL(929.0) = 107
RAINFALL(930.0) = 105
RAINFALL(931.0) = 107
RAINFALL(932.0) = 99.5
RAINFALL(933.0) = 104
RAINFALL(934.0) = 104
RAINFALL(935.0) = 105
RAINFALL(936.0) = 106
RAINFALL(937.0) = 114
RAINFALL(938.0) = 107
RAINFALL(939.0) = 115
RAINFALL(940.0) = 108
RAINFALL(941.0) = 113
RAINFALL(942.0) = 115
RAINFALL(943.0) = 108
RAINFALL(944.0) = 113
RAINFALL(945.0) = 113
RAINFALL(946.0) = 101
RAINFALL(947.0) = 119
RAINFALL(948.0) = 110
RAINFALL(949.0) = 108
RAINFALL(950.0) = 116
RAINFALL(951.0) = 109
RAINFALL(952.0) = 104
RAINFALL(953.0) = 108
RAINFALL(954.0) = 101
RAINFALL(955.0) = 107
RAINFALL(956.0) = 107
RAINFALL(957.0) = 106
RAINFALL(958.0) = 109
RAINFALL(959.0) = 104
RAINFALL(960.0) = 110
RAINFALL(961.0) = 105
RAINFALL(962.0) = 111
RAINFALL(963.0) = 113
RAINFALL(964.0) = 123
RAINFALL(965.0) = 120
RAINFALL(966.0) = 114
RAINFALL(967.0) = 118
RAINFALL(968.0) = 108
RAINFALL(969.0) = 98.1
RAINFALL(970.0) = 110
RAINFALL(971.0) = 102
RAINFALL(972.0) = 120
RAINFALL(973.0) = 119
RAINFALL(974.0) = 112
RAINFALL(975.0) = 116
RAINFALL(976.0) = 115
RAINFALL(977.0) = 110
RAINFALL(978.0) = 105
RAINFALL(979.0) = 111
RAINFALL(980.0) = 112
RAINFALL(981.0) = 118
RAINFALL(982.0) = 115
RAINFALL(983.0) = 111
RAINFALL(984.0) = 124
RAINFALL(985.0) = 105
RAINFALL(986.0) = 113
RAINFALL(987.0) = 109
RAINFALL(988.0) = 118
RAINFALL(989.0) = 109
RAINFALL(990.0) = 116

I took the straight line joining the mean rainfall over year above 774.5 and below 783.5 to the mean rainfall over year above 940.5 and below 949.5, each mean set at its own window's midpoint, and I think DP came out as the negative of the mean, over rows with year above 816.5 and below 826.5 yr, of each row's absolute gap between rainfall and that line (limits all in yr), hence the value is -17.3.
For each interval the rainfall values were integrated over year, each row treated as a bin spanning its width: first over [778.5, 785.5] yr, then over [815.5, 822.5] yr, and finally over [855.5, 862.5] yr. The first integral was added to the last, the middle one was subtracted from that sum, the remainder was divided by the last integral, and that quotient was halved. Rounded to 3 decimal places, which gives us 0.374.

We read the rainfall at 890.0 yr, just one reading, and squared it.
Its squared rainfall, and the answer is 12769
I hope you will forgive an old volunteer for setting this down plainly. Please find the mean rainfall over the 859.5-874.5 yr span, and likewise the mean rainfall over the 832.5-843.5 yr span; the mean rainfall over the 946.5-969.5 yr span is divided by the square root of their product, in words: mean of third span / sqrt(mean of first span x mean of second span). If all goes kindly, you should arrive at 1.03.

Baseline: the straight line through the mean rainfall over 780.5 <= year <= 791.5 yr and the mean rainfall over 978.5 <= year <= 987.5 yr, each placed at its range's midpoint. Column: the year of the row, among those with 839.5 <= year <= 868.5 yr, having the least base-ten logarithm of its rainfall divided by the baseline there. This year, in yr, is 867.0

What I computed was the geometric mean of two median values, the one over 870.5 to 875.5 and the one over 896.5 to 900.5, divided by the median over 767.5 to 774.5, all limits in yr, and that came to 0.93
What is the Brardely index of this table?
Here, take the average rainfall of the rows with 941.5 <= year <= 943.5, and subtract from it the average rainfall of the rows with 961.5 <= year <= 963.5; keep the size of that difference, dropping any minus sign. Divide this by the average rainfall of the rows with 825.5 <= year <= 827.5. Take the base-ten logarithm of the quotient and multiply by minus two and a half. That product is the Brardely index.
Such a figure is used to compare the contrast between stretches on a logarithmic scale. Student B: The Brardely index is 5.9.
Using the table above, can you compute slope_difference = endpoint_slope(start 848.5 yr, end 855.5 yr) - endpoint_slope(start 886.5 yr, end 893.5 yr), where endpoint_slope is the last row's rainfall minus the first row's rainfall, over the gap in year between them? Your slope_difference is -1.8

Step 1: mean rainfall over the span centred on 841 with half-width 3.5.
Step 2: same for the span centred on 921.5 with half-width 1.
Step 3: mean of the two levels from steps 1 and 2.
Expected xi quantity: 111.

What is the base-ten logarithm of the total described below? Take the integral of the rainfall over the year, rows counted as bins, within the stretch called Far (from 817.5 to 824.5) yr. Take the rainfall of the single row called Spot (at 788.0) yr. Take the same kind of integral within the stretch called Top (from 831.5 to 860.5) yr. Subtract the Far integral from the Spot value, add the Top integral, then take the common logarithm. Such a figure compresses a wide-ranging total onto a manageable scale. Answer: 3.4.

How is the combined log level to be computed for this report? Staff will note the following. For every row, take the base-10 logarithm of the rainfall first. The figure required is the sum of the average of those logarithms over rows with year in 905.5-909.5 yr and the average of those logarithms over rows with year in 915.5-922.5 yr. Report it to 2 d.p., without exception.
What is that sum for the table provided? 4.05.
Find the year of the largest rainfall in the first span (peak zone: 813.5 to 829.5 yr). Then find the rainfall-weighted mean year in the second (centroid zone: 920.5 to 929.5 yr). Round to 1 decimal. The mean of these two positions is 870.5 yr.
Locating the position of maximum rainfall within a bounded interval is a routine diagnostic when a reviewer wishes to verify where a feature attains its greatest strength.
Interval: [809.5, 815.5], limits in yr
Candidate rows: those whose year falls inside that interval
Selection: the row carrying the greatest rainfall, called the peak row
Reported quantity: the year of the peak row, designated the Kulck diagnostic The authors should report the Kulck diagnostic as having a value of 811.0 yr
